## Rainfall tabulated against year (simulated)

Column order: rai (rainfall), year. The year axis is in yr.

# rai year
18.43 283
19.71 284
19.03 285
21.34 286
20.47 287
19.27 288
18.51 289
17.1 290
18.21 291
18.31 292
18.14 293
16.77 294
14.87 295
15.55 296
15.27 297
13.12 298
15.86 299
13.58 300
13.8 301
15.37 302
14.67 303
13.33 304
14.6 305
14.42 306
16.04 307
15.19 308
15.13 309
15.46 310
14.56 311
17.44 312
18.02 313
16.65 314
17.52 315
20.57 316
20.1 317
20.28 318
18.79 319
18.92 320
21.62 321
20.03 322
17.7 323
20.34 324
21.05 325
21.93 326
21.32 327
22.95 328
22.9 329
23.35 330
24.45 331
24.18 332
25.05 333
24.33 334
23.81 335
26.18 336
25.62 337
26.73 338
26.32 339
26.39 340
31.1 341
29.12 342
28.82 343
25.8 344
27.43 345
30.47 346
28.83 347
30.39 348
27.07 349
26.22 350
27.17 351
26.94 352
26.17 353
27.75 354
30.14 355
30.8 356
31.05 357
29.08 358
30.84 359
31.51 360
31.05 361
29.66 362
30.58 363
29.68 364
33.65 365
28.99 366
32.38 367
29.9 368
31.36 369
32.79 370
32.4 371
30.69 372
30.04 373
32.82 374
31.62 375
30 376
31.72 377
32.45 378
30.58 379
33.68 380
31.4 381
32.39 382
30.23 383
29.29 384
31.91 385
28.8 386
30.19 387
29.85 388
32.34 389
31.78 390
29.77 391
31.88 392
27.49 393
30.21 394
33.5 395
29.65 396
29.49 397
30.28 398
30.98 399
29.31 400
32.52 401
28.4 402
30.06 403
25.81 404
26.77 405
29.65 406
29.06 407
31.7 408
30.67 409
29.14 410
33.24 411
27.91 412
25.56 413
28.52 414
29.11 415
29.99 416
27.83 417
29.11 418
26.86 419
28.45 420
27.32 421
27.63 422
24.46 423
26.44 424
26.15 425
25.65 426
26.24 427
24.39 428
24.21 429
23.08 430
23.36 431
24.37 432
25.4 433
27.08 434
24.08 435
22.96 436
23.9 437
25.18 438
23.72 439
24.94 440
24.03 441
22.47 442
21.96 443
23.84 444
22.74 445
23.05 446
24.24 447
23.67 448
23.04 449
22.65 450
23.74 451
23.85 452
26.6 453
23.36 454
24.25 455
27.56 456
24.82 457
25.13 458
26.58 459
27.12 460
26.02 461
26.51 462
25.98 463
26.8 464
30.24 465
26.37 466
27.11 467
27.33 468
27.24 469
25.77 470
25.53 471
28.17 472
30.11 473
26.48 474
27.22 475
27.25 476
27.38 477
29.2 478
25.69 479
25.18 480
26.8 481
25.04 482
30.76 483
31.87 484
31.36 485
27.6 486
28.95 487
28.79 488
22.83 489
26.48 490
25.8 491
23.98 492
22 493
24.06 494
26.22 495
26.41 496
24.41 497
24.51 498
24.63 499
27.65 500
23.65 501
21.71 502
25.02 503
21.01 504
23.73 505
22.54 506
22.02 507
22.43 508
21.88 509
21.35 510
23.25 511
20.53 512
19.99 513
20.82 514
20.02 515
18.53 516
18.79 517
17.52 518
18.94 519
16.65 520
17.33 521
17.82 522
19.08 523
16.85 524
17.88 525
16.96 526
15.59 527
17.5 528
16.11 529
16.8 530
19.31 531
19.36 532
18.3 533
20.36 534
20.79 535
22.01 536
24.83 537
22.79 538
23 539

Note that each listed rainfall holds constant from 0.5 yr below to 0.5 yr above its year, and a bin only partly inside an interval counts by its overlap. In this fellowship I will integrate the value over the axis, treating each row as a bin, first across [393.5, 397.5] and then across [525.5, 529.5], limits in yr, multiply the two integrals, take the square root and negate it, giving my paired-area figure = -90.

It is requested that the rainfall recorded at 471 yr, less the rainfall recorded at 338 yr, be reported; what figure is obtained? -1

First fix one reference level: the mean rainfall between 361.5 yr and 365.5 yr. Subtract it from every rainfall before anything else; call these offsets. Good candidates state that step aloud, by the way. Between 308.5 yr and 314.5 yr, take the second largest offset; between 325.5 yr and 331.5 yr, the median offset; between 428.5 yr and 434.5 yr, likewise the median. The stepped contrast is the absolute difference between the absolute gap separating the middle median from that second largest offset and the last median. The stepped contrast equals 12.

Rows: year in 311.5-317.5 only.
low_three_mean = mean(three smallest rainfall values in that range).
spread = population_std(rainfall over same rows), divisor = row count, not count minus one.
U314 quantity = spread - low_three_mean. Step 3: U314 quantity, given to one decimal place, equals -15.8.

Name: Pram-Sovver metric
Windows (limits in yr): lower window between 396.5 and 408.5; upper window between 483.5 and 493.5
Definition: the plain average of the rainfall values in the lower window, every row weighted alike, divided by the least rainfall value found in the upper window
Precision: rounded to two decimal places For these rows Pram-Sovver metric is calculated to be 1.34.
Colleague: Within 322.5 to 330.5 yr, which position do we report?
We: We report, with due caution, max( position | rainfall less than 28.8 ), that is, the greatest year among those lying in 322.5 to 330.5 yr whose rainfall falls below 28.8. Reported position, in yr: 330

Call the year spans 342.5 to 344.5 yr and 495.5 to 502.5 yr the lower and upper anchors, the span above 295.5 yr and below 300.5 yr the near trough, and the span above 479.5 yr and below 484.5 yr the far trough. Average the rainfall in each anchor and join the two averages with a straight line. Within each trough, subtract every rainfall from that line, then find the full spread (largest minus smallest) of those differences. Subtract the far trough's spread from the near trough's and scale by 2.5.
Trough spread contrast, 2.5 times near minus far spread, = -10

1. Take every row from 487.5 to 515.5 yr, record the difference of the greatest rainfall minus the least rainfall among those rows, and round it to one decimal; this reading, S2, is 8.8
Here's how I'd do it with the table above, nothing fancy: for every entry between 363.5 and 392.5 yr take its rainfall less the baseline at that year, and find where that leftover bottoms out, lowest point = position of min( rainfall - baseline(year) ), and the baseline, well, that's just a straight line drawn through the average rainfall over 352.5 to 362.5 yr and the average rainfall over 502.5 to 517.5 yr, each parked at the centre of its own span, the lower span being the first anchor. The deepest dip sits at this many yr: 366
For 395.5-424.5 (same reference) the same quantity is 423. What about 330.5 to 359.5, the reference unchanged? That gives 335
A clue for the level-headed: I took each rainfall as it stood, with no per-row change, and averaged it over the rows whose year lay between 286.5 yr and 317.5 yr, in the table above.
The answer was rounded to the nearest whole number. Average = 16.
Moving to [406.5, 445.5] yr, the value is 26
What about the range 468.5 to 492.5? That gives 27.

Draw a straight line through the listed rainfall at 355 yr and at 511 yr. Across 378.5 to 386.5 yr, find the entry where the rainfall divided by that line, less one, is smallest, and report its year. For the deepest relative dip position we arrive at 386 yr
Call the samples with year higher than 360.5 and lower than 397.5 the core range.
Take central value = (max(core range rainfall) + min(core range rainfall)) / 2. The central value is 30.6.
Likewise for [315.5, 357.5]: 24.4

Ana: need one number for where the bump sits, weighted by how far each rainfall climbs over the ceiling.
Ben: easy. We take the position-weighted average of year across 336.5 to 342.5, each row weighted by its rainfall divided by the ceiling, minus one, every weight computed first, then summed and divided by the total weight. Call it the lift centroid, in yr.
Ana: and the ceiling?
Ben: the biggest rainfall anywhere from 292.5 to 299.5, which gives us 339.8 yr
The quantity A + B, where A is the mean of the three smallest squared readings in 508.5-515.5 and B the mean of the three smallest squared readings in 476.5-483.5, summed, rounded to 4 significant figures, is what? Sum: 1048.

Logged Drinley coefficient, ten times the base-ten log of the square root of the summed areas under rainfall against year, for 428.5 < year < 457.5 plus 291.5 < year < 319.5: 15.3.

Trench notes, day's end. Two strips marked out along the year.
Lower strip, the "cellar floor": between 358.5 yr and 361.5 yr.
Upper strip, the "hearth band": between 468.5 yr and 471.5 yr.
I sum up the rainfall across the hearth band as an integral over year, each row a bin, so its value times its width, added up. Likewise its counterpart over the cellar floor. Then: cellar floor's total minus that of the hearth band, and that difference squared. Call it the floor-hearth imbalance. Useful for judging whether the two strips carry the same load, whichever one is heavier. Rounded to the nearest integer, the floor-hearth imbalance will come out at 221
